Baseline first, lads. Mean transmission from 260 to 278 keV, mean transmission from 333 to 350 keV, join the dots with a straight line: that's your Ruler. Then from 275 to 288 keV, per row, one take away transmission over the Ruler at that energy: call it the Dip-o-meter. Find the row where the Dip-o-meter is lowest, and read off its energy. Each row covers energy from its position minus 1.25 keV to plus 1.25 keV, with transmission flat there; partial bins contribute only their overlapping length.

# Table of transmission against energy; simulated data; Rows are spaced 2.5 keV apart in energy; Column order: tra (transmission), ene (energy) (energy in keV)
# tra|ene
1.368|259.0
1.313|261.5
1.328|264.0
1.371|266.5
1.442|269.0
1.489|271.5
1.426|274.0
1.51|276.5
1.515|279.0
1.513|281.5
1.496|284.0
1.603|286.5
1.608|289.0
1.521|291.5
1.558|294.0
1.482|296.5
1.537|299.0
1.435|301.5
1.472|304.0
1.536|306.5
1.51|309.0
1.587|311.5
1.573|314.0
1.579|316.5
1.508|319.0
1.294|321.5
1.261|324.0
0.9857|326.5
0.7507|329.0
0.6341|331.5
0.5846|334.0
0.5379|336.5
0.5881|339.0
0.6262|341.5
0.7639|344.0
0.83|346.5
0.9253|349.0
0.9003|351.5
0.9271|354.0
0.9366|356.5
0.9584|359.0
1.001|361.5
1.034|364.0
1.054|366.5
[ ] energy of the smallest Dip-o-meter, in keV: 286.5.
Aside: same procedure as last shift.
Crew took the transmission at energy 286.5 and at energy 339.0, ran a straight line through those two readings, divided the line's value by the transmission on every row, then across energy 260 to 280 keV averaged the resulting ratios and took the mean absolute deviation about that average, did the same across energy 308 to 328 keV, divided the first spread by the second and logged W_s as 2.7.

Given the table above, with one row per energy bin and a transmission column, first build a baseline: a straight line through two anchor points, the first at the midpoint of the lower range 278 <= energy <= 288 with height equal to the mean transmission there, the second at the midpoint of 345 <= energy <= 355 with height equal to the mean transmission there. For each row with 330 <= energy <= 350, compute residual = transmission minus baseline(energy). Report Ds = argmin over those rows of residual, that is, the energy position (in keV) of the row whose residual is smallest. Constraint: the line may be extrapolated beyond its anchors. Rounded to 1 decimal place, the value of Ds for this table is 336.5 keV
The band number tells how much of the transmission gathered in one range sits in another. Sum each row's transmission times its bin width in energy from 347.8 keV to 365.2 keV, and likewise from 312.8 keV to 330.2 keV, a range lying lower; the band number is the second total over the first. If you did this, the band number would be 1.34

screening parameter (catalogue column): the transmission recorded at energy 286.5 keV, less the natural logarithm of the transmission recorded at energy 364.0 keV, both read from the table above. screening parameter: 1.57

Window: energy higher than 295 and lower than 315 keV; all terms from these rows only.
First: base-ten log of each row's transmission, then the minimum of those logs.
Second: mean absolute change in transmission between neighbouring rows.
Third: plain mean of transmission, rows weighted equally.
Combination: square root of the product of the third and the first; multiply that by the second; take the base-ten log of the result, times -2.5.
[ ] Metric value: 3.96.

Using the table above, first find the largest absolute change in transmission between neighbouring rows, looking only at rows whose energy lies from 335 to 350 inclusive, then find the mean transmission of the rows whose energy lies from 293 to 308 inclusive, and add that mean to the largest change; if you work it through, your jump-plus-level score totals 1.64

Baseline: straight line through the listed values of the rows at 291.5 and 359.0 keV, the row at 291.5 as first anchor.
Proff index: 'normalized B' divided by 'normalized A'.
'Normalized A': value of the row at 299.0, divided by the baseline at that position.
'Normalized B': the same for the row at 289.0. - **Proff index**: 1.0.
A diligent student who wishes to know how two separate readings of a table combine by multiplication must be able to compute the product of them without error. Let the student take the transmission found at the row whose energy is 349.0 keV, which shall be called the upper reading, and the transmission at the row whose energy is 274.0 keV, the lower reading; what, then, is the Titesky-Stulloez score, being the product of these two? 1.32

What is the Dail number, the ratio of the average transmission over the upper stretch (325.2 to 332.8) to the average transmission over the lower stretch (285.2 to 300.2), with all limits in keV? 0.51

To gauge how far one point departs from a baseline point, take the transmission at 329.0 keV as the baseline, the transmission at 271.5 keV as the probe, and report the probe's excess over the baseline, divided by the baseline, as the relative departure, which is 0.98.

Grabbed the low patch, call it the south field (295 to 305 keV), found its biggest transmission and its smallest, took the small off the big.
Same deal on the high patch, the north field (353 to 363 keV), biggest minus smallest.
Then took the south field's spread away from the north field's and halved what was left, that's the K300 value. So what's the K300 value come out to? -0.014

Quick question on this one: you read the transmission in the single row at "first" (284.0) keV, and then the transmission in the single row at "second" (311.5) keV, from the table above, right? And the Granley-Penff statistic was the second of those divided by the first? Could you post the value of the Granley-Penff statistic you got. 1.1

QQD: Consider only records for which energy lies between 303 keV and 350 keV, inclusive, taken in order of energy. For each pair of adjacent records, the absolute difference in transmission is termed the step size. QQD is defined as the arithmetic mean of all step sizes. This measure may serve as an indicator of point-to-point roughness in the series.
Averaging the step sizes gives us 0.090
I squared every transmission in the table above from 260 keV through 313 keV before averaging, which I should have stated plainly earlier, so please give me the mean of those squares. 2.2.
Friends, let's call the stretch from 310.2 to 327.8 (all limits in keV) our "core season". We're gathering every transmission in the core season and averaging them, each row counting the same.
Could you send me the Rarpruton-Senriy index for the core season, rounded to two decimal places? 1.40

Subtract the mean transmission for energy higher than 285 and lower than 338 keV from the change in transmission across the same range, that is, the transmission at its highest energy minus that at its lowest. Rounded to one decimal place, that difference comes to -2.4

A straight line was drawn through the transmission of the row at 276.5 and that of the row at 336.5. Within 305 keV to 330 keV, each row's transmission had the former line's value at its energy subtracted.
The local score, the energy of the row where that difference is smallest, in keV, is 329.0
